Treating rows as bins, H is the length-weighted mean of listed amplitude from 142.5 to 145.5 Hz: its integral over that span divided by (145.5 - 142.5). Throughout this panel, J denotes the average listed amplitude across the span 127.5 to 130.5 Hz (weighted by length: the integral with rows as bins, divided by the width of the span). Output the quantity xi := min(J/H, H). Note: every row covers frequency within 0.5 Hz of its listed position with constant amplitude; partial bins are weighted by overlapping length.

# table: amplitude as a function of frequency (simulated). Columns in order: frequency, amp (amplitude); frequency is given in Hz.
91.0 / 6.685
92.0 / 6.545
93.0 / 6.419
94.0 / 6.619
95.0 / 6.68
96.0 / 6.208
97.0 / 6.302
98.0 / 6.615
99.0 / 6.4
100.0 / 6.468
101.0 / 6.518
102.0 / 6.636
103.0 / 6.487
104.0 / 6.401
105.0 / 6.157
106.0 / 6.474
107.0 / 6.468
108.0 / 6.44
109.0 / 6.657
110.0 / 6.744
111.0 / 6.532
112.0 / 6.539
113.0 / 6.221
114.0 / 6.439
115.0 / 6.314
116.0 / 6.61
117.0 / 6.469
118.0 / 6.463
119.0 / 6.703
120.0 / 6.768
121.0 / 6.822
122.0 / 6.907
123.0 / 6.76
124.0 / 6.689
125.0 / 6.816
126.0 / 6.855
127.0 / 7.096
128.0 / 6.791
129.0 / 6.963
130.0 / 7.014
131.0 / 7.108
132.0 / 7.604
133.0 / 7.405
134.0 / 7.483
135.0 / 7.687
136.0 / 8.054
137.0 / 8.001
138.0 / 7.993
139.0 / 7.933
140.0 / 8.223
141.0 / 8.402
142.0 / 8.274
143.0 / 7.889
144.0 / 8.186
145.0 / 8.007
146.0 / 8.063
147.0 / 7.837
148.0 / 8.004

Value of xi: 0.86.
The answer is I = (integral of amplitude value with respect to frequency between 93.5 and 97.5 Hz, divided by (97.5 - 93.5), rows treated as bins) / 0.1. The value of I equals 64.5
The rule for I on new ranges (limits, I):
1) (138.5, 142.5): 82.1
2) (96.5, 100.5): 64.5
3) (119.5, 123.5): 68.1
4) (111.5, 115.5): 63.8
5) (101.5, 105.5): 64.2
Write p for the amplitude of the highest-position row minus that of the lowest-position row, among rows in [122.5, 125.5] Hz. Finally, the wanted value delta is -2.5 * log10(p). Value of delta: 3.1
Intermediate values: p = 0.06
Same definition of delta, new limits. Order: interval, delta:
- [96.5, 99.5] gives 2.5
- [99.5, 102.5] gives 1.9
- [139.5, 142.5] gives 3.2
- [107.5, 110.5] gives 1.3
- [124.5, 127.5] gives 1.4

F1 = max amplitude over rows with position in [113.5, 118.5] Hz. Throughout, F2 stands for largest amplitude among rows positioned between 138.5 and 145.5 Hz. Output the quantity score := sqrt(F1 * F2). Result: 7.45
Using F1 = 6.61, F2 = 8.402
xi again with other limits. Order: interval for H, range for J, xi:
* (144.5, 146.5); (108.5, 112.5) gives 0.82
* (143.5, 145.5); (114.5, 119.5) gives 0.80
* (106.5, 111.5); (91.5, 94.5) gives 0.99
